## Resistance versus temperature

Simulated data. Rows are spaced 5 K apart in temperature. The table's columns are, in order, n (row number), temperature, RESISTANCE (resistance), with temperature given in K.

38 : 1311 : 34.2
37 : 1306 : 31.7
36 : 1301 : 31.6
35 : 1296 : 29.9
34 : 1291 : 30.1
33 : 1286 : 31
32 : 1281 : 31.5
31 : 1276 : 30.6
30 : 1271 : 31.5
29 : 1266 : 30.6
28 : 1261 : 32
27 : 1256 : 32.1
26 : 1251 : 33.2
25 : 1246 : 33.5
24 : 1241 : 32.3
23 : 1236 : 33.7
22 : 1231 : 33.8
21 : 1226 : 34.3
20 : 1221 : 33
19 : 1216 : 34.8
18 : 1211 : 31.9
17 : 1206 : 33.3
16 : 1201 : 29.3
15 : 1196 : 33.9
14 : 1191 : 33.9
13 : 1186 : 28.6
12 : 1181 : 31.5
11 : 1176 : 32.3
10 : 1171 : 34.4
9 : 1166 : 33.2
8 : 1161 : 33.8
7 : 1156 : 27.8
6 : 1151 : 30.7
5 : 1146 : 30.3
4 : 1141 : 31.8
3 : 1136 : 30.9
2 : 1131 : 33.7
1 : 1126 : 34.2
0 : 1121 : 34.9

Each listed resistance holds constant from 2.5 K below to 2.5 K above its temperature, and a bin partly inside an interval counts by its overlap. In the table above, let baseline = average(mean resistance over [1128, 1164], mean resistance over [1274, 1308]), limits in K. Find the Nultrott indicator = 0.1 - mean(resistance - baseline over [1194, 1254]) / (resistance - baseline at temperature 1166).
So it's -0.84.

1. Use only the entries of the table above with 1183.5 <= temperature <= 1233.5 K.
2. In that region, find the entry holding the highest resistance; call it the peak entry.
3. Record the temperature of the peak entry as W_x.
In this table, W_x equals 1216 K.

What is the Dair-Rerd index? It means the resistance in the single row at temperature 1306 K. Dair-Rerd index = 31.7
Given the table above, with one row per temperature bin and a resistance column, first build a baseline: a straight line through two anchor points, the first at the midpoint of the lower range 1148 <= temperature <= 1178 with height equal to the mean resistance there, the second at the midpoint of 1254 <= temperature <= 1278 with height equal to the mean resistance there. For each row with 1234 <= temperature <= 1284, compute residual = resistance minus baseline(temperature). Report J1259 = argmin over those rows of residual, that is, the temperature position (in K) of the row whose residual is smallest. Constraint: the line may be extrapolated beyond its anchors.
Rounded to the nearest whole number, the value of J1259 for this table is 1266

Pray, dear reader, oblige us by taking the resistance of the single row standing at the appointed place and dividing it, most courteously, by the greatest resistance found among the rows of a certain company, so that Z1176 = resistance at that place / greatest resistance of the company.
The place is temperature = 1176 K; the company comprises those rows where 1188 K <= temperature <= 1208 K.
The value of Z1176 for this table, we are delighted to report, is 0.95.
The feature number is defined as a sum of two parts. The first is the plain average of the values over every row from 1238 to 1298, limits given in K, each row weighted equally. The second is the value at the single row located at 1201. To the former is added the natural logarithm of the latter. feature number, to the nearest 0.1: 34.9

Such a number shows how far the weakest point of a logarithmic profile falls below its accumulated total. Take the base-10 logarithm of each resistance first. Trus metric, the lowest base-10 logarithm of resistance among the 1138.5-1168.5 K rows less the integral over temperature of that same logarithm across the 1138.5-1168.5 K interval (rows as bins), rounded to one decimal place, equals -43.4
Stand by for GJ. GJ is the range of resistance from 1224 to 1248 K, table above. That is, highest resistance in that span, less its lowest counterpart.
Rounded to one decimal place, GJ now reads 2.0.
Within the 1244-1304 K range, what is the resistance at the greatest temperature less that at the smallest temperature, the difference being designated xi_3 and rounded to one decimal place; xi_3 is -1.9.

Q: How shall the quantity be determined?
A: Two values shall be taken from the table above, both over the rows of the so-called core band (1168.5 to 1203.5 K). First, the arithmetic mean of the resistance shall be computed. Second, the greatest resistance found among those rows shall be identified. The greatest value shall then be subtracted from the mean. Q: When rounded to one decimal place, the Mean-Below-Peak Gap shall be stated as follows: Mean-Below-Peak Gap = -2.4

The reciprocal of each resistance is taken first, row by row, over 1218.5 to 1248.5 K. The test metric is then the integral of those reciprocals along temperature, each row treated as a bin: 0.90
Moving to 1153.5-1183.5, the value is 0.94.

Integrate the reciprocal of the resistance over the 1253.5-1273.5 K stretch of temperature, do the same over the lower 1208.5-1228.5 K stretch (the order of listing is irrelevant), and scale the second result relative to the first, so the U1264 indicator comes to 0.94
